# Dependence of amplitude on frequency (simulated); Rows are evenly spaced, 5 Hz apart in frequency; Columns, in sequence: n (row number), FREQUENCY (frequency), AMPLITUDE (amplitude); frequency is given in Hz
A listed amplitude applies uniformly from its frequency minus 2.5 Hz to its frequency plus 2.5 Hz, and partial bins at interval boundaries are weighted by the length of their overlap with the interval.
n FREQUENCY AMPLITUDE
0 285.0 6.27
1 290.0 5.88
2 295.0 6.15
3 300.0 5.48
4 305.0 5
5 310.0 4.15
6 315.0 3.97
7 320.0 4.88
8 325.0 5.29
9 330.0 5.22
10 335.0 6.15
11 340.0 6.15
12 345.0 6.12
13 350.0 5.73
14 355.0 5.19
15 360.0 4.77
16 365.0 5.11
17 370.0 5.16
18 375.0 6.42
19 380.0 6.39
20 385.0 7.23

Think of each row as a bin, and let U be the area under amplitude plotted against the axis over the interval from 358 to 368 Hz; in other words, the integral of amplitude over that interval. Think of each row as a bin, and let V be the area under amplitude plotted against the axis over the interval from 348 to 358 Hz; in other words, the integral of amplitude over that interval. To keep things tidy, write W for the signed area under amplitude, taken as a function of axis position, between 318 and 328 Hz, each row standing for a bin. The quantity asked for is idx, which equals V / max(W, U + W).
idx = 0.54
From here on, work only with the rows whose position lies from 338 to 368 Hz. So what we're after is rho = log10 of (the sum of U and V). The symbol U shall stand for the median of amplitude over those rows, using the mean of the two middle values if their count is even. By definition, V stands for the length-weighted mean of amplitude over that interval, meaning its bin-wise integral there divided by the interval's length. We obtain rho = 1.04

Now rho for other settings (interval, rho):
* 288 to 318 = 1.01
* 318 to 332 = 1.02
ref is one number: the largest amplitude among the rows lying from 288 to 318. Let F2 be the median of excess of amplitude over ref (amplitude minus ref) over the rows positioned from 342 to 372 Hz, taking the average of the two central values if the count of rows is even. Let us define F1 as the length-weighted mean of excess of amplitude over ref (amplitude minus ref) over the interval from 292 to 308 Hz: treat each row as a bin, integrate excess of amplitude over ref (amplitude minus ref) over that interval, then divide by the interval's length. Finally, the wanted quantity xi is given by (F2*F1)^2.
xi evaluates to 0.4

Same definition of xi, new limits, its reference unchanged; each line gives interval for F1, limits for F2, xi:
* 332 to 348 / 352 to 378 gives 0.0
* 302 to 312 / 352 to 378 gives 2.2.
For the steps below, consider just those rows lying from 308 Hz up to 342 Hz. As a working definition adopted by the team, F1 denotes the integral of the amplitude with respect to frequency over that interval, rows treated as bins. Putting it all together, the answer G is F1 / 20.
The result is 8.7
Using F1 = 174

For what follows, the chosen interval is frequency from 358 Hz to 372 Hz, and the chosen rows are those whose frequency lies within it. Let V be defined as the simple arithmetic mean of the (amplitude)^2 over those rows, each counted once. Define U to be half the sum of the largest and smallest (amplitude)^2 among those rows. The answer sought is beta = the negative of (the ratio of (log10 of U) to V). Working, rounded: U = 25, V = 25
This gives -0.055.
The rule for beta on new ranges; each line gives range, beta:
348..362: -0.052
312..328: -0.059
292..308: -0.048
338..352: -0.043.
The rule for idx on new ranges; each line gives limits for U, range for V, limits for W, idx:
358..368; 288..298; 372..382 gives 0.53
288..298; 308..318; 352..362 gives 0.37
